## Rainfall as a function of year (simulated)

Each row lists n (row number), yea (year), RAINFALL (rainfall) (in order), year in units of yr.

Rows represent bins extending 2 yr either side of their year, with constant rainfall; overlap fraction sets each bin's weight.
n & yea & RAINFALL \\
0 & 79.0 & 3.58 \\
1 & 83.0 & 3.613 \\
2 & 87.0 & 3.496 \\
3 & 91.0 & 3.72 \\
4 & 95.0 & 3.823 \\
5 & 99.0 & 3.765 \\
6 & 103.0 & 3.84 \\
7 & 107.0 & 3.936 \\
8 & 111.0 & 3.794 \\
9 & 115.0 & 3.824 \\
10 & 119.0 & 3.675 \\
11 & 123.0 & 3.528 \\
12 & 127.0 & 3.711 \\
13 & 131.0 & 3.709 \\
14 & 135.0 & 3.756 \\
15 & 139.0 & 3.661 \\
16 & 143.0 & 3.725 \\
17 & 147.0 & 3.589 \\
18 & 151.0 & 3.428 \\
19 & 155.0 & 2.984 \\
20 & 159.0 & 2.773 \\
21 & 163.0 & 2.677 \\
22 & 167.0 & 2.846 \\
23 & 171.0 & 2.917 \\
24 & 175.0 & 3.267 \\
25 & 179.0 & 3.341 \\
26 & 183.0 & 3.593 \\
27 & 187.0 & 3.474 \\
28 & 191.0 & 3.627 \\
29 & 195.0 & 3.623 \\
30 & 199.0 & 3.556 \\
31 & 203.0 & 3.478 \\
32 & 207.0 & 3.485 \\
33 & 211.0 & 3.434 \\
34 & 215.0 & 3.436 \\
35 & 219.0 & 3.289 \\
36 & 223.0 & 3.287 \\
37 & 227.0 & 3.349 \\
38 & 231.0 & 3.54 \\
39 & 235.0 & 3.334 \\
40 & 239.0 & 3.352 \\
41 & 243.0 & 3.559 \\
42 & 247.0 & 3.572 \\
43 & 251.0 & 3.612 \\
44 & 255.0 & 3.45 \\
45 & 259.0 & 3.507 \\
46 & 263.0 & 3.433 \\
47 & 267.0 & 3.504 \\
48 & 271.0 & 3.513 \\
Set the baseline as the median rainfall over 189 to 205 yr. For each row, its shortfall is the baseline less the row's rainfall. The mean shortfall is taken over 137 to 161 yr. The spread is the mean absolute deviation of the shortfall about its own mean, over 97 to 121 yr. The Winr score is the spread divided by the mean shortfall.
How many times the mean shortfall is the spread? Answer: 0.27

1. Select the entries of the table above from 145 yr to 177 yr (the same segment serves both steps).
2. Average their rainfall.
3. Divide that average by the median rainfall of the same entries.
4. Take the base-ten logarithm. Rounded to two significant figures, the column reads 0.016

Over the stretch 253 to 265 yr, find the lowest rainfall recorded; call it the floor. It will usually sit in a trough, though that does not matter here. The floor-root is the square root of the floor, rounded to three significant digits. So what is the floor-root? 1.85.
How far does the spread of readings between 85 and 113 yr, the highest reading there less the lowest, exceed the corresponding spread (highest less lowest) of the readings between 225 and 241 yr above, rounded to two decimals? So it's 0.23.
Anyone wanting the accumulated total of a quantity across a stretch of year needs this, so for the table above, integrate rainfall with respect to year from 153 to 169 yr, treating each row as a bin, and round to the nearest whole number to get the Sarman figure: 45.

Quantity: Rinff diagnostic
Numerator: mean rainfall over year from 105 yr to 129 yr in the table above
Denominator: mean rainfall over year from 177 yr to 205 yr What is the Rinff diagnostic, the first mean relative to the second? 1.06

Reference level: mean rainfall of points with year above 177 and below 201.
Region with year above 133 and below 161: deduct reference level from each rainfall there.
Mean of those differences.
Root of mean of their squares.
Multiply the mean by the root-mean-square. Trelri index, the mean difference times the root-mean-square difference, -0.05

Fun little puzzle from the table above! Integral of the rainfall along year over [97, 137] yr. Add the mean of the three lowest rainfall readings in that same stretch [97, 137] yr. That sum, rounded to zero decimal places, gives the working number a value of 154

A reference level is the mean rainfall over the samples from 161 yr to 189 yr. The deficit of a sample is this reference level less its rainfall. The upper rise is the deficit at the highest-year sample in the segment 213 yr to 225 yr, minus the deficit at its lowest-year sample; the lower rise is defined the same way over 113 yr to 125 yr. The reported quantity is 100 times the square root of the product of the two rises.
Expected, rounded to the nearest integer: 21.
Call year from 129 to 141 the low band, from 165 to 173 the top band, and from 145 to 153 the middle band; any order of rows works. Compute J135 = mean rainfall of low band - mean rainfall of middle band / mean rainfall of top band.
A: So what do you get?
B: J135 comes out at 2.49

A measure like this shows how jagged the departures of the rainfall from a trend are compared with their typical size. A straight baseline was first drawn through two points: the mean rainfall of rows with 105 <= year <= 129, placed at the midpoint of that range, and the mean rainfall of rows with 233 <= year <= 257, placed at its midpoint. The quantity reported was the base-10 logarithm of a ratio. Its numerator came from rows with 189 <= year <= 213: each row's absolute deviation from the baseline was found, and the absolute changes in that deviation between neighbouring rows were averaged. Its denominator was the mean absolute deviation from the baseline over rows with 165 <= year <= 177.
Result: -1.3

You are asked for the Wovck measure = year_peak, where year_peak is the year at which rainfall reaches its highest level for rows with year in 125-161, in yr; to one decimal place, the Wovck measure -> 135.0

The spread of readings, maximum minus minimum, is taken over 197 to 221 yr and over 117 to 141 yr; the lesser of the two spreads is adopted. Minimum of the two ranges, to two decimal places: 0.23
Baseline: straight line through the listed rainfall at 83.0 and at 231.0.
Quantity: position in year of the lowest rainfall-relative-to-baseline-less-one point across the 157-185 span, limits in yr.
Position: 163.0 yr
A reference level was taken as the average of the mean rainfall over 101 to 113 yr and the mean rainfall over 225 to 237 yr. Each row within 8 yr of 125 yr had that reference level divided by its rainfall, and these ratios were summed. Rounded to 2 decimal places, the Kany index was 3.98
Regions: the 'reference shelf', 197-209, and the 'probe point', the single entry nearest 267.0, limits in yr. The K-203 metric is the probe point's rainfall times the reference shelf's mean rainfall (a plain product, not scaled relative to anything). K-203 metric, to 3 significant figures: 12.3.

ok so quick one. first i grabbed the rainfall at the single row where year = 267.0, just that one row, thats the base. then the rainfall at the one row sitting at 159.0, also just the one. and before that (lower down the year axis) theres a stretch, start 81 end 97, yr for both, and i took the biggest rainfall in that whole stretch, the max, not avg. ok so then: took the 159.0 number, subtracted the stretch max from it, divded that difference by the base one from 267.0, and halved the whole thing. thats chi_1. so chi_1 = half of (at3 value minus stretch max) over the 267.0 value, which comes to -0.15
